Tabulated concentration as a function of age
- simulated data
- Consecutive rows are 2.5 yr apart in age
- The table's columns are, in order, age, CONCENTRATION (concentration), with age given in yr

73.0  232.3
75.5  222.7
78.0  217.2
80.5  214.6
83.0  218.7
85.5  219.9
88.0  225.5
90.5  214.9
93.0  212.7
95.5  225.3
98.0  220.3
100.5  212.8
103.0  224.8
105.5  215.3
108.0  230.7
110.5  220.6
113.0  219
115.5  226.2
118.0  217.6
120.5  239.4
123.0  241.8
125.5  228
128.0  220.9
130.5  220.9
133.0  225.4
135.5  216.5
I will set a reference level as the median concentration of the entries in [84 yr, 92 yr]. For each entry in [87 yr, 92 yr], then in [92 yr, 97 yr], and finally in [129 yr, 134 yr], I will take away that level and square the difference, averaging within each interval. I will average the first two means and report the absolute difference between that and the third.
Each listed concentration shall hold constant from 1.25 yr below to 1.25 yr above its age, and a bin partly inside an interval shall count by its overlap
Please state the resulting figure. 19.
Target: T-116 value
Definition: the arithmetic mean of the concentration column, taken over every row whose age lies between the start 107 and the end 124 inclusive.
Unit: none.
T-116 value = 228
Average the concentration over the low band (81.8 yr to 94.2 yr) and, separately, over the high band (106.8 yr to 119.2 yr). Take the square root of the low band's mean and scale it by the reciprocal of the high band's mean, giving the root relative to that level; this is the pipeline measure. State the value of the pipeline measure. 0.0663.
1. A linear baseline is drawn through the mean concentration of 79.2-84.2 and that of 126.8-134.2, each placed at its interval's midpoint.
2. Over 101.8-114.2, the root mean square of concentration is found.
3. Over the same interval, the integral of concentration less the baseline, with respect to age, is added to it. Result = 251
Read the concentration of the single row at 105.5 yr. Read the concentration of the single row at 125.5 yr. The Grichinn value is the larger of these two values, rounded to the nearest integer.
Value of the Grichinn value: 228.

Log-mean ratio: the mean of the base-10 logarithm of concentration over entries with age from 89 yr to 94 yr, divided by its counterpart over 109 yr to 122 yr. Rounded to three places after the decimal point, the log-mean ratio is 0.991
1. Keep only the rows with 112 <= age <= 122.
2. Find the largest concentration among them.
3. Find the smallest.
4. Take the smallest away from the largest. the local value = 21.8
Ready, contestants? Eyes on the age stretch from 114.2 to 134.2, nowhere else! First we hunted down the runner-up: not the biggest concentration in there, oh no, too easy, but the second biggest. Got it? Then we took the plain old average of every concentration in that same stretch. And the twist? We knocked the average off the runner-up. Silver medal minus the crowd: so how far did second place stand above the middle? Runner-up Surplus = 12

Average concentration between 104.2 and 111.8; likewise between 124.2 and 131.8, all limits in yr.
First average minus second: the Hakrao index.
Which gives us -1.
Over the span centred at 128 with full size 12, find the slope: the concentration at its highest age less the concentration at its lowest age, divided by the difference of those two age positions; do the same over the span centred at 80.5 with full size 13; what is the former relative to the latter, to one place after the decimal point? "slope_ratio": 5.9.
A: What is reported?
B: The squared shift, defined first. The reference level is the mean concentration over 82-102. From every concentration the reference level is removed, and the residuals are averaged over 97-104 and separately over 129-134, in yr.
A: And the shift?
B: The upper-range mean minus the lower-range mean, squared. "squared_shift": 15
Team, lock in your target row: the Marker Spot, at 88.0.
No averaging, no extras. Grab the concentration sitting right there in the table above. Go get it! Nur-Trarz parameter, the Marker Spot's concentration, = 225.5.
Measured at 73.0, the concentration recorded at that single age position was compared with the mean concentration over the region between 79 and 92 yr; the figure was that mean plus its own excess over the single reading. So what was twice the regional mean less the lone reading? 205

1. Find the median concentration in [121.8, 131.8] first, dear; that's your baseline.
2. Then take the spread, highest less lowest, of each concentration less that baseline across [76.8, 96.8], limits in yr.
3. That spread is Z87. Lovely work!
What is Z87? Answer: 12.8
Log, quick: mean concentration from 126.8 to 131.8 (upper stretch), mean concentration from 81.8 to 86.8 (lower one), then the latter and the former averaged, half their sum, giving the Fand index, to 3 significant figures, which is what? 220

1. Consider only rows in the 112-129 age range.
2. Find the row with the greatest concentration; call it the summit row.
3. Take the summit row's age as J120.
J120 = 123.0 yr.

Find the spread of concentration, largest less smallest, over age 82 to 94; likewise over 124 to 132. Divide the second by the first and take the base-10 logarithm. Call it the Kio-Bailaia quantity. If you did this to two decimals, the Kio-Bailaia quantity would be -0.26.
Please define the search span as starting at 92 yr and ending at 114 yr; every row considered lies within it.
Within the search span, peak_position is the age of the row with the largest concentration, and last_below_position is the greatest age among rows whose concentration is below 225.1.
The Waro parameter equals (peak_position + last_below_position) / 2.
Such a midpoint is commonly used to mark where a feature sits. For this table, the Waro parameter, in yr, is 110.5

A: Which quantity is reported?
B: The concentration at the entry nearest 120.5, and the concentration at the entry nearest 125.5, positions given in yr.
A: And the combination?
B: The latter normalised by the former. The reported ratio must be 0.95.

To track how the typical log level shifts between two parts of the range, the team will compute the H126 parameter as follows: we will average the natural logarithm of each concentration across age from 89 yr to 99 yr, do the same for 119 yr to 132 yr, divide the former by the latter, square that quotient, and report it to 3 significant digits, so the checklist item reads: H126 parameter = 0.981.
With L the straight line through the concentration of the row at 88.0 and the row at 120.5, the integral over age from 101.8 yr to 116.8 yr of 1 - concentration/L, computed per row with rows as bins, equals 0.76 yr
